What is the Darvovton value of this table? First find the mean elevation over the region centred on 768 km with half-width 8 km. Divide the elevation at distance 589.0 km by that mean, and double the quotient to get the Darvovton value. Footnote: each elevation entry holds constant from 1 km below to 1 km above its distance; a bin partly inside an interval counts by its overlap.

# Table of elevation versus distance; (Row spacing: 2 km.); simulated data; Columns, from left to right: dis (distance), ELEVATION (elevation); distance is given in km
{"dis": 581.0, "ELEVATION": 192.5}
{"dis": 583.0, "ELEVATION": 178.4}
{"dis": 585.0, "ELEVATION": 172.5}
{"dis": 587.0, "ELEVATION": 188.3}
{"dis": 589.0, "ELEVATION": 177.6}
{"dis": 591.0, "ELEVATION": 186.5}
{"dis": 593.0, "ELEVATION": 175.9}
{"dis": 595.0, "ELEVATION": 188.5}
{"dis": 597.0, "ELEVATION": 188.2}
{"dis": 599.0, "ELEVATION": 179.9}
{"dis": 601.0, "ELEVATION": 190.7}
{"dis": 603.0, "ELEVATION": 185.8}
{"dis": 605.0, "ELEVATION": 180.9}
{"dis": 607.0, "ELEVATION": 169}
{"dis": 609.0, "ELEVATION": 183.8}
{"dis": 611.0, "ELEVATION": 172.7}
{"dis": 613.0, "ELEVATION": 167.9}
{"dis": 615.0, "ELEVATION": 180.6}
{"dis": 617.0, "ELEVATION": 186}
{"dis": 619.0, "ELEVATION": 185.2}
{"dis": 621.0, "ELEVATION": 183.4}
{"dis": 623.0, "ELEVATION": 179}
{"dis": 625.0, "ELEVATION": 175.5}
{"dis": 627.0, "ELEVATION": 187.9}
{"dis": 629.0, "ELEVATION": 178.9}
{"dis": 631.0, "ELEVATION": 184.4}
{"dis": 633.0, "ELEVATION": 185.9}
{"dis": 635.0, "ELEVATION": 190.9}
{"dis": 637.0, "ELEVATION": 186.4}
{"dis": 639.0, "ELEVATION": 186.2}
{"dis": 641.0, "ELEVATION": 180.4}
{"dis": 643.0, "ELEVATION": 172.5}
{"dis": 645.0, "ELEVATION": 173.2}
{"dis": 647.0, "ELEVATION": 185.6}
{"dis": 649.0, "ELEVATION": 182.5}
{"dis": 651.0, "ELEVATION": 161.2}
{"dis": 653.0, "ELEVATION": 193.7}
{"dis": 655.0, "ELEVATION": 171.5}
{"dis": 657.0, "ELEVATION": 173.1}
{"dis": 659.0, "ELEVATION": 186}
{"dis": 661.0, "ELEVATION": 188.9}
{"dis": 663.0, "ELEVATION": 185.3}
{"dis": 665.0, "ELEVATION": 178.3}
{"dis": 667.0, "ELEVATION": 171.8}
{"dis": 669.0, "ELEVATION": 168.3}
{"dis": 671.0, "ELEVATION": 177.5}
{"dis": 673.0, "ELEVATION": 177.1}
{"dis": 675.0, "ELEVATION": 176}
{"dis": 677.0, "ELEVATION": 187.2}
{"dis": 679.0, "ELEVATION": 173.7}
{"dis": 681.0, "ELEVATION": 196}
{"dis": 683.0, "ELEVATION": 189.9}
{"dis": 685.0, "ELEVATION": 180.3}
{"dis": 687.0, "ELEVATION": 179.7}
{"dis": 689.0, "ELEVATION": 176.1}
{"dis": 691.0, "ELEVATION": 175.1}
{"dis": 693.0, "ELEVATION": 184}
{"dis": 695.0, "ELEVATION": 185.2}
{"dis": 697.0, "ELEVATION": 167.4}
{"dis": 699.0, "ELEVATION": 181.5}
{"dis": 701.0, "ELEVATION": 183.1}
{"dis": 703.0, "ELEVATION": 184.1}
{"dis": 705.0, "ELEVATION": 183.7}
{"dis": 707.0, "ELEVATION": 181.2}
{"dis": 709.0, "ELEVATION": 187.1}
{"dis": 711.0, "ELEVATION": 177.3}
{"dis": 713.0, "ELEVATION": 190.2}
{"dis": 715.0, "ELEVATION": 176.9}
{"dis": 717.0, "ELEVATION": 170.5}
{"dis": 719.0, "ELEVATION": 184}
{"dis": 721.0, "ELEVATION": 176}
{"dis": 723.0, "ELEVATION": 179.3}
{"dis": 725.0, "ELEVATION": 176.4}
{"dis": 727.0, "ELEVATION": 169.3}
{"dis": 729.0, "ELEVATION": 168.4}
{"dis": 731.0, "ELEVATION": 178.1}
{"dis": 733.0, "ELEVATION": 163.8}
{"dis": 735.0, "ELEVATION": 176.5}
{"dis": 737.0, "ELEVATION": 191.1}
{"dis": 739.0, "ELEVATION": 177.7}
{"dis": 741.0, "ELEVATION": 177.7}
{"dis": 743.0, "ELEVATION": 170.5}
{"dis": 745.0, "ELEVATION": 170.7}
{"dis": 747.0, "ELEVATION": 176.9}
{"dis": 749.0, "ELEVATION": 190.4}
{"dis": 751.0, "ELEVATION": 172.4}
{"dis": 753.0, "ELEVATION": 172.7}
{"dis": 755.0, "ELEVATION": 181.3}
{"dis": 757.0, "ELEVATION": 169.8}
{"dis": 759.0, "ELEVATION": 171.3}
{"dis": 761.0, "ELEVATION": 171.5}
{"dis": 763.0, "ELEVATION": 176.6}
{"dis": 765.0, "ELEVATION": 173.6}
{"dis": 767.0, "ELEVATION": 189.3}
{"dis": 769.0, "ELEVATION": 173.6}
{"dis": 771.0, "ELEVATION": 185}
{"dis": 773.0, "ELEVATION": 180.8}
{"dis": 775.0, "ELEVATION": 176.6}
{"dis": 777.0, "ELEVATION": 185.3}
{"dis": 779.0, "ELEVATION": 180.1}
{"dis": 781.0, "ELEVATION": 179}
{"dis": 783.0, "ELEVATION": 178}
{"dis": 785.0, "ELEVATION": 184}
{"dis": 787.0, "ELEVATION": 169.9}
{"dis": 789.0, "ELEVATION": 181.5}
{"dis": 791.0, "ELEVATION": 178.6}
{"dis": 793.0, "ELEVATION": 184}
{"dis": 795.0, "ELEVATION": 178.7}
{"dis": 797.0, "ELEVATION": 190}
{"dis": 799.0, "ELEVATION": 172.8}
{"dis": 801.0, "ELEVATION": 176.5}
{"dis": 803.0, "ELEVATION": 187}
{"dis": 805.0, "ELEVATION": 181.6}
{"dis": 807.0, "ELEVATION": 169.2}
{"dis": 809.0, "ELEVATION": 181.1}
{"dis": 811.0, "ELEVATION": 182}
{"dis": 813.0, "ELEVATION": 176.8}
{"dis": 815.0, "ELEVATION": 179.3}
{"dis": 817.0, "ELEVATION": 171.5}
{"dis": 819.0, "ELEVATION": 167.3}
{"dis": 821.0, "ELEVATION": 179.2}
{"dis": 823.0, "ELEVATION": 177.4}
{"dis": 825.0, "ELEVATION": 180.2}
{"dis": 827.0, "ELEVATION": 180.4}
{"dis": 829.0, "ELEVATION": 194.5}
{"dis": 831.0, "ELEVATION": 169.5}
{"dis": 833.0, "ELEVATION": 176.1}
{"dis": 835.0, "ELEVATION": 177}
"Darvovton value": 1.99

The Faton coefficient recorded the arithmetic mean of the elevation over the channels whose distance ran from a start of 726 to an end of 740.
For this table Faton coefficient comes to 175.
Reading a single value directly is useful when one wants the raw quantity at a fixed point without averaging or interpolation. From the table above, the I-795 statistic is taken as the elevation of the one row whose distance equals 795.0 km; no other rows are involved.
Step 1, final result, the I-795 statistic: 178.7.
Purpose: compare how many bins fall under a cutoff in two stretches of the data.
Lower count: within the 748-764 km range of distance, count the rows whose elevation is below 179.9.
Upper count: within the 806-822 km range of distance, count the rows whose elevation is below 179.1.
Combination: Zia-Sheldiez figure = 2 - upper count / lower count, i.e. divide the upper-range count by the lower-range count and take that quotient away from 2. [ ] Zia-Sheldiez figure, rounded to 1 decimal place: 1.3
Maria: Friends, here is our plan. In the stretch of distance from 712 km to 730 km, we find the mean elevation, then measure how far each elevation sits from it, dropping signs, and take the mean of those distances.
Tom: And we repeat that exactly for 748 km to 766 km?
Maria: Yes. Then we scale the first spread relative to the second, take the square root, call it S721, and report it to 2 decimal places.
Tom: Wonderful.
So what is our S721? 1.03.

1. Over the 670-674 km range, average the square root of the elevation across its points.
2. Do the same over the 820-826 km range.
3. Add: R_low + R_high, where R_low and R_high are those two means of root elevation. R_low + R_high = 26.7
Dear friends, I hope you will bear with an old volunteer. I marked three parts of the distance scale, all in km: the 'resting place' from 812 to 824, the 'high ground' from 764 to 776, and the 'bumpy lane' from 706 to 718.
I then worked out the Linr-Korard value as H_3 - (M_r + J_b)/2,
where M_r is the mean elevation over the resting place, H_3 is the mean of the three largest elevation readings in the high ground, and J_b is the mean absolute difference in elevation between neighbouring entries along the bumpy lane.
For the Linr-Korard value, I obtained 92.6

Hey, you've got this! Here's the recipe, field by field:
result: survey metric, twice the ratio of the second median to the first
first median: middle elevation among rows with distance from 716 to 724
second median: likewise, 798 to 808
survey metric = 1.987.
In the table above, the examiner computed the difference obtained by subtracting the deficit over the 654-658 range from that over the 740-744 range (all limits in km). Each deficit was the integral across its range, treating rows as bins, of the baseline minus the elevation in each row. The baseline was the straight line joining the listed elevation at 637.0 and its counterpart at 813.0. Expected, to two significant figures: -26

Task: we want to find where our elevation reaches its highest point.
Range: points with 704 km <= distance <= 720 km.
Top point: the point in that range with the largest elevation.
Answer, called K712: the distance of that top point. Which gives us 713.0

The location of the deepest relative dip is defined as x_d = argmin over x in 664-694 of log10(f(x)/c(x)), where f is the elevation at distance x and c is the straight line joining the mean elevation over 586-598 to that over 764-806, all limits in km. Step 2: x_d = 669.0 km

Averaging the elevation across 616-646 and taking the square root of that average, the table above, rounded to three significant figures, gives 13.5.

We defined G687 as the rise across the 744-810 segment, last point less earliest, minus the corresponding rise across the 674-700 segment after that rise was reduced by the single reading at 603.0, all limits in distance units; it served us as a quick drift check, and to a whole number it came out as 191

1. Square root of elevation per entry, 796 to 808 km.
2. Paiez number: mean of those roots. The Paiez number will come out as 13.4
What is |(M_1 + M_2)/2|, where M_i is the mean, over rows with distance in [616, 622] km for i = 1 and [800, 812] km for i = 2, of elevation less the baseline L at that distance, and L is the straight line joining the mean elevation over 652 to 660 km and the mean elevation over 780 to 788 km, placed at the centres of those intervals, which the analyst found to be 2.6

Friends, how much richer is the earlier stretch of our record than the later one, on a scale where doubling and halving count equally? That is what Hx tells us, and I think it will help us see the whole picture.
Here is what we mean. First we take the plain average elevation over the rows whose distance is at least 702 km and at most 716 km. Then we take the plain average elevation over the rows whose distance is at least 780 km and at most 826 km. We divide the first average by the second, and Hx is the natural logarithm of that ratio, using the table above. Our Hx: 0.024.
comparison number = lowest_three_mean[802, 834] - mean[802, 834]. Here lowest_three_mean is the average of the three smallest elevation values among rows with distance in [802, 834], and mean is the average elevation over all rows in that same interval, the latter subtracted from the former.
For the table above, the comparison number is -9.7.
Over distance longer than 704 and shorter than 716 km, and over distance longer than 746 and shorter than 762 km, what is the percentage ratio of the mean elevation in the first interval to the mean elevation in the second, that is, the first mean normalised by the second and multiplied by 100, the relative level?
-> 104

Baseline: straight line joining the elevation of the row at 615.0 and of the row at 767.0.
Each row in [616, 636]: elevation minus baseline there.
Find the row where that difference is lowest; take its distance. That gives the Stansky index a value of 625.0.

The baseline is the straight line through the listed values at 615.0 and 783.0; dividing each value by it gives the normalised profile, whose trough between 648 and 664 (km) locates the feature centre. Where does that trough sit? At 651.0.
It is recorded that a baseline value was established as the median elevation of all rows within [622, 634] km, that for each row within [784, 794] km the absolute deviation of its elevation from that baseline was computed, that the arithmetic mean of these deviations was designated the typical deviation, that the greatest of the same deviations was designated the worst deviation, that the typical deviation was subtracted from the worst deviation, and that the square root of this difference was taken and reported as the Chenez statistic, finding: 2.80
